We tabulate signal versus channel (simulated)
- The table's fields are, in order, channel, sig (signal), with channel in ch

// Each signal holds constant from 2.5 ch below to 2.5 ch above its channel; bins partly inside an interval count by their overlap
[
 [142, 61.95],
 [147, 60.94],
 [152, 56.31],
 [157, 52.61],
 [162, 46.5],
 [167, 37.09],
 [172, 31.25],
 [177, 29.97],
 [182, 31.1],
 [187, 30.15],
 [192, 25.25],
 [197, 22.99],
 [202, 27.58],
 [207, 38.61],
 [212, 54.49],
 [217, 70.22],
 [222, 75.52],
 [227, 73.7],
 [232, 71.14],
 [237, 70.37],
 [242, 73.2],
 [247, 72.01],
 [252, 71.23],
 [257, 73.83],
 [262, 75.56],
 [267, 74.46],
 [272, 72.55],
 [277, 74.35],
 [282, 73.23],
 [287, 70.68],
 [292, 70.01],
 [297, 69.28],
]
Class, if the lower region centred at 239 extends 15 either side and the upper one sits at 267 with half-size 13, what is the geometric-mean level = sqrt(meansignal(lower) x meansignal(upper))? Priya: 73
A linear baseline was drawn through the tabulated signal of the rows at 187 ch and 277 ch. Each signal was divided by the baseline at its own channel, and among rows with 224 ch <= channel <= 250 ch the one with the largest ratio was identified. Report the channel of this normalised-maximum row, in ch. 227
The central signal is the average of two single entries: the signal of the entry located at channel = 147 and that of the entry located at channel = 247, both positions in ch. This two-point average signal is 66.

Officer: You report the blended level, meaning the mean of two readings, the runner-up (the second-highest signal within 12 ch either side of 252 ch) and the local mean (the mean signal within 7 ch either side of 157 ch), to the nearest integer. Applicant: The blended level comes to 63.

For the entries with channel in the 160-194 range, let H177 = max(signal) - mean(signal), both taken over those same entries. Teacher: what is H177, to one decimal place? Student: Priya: 13.5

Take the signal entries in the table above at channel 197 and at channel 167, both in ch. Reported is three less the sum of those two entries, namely -57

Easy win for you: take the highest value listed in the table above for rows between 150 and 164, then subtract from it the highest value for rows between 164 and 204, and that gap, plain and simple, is 19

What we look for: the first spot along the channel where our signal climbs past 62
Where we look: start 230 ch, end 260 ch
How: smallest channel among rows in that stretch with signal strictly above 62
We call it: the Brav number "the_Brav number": 232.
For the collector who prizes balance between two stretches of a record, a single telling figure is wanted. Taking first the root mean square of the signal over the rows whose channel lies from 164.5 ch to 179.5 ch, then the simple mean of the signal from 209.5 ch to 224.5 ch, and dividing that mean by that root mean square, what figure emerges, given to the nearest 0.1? 2.0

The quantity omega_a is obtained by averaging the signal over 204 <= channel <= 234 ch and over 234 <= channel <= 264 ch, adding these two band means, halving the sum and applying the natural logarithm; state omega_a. 4.22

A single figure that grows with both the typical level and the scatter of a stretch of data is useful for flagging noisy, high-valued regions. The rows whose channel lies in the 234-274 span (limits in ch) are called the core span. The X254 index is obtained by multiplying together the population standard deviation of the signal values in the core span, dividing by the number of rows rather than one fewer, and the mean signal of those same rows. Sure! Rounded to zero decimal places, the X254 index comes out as 117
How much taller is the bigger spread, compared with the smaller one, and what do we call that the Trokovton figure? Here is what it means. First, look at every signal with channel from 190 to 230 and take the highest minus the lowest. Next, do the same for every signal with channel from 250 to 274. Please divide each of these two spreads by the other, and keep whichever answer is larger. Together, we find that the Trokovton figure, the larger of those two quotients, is 12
